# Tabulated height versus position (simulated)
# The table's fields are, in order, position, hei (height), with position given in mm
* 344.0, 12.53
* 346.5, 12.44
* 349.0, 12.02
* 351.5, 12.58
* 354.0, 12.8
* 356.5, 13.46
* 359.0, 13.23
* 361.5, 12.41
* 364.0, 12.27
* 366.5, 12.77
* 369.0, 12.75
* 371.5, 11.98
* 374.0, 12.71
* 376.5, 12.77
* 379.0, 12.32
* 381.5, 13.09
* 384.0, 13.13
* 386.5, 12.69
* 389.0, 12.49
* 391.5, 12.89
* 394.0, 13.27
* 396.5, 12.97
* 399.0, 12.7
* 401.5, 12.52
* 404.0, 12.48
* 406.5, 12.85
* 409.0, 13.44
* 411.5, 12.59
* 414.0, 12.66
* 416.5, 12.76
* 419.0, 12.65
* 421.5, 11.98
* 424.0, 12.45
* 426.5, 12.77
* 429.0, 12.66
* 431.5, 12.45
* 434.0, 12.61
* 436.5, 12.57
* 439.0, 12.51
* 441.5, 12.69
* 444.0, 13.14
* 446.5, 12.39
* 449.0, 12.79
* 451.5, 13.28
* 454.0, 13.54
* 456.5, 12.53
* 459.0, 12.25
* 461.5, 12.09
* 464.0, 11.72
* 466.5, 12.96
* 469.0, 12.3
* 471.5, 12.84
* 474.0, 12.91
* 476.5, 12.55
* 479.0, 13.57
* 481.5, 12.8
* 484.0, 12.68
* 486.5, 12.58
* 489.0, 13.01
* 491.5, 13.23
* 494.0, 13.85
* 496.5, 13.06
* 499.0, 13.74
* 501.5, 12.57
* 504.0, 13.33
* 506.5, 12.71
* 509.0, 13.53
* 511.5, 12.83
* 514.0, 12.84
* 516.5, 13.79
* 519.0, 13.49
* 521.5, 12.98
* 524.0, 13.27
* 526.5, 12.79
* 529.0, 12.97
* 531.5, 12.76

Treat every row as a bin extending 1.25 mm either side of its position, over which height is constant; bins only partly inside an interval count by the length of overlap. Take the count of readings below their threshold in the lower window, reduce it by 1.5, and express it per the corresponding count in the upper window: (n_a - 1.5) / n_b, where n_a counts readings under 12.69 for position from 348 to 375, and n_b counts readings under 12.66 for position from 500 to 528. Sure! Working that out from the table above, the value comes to 3.5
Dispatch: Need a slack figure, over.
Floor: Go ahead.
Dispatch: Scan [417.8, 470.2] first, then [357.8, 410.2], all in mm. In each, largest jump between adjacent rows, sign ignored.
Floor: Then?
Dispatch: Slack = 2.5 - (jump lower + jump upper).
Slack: 0.440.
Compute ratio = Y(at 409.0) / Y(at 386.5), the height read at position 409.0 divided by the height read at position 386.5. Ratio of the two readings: 1.06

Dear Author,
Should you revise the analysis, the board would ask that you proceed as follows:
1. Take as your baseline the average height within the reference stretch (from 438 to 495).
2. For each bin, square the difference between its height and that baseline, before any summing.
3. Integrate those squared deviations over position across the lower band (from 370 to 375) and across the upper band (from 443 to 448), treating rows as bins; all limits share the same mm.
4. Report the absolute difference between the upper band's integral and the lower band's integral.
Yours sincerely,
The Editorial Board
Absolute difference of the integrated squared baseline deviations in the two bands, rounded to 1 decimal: 1.0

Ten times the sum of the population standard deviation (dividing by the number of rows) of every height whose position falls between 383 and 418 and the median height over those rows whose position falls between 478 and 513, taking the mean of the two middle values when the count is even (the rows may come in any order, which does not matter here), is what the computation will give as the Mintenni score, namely 133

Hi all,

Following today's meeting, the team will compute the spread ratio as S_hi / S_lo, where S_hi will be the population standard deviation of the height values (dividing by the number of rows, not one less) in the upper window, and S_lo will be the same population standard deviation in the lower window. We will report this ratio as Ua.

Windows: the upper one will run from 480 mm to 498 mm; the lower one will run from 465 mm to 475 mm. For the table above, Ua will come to 1.49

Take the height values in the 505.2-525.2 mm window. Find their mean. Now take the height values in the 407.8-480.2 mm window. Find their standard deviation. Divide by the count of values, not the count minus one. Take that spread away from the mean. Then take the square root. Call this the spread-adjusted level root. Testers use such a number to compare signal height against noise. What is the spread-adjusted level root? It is 3.57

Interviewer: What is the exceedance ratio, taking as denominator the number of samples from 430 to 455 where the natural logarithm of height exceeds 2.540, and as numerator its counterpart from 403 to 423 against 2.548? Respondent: 0.4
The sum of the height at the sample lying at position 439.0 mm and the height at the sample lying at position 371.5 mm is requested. 24.5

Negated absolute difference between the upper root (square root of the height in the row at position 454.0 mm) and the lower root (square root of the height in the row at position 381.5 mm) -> -0.06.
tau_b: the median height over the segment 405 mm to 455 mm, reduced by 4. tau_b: 8.66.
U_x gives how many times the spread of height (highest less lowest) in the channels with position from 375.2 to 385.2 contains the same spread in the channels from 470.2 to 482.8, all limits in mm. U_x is 0.79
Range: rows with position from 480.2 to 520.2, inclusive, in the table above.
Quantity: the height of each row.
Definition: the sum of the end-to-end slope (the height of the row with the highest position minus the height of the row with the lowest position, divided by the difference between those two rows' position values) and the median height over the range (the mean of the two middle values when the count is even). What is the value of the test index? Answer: 13.1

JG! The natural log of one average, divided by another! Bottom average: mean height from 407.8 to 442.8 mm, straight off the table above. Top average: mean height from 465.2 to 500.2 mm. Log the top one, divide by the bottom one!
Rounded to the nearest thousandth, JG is 0.203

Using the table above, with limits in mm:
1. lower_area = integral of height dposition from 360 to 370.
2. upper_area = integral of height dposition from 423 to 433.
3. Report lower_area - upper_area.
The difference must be 0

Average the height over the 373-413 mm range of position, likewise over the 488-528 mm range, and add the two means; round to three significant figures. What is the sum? 26.0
